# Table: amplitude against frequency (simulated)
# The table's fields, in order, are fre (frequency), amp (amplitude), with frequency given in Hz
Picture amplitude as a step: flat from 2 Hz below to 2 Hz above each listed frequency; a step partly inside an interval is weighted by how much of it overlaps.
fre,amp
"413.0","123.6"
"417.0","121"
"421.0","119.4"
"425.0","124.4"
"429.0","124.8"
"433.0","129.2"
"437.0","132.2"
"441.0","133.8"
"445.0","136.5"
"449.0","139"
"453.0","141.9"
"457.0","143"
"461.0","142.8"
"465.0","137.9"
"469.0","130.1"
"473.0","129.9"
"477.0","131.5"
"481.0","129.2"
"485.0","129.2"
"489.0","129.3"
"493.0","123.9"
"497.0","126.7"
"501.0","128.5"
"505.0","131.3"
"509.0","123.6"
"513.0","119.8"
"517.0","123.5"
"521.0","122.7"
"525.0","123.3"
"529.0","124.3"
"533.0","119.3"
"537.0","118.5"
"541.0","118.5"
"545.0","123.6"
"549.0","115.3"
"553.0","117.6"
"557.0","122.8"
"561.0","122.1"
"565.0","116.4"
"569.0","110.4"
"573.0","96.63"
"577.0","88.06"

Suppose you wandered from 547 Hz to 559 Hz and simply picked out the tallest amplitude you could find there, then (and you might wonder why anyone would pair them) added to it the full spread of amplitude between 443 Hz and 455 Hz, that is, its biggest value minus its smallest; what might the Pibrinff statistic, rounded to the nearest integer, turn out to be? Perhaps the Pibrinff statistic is 128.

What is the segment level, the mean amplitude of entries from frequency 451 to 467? 141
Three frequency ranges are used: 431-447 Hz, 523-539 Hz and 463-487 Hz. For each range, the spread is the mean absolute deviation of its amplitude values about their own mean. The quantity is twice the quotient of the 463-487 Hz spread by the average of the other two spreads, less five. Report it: -3.1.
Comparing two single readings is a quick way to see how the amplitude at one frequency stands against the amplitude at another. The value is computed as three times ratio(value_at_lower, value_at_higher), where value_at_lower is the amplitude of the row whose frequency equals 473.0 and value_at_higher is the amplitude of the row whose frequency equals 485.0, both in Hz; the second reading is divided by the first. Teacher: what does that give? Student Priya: 2.98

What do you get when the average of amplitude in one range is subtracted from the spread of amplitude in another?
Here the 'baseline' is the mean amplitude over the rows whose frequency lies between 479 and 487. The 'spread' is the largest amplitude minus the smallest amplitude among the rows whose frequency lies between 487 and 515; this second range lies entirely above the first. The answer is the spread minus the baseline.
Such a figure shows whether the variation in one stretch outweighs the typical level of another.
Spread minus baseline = -118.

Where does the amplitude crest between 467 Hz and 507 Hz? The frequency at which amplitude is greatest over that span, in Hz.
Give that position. 477.0 Hz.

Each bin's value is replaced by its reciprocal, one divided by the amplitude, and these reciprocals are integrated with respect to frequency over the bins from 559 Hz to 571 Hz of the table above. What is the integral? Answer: 0.103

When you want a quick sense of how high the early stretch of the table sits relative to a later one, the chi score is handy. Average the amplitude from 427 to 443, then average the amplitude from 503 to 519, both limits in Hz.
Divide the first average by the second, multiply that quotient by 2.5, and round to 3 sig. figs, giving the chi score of 2.61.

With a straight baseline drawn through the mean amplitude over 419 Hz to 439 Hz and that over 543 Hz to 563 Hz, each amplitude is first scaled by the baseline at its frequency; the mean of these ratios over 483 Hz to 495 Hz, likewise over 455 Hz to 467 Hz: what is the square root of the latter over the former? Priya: 1.05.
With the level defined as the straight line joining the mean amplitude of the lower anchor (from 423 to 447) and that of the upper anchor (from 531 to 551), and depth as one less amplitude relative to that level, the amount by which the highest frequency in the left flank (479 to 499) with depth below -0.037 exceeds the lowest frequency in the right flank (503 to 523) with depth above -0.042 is -20 Hz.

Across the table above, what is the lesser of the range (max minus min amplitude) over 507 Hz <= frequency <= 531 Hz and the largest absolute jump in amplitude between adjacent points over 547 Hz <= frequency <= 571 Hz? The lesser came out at 4.5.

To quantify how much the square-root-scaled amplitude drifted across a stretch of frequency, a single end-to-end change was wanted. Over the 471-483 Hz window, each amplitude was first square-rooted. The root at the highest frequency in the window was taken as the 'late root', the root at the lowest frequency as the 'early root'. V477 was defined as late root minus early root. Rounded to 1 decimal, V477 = 0.0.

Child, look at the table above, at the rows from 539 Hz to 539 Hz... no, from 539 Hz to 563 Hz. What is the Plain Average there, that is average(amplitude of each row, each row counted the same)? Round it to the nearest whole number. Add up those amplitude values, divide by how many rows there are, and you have 120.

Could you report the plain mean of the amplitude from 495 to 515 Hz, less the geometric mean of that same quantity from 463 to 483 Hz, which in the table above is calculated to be -5.7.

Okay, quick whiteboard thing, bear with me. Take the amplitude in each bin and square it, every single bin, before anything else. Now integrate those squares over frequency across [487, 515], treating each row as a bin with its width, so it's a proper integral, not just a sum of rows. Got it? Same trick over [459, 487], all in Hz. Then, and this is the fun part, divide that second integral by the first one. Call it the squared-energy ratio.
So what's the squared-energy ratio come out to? 1.11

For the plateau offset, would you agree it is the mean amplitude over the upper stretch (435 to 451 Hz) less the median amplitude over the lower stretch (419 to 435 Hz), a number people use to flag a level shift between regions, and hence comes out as 11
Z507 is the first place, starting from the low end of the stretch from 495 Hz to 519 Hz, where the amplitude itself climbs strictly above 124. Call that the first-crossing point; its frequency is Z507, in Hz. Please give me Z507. 497.0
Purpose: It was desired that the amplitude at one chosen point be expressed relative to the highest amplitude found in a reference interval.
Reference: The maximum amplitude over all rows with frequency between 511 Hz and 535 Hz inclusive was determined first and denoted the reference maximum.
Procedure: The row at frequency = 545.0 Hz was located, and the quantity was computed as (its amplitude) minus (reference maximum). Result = -1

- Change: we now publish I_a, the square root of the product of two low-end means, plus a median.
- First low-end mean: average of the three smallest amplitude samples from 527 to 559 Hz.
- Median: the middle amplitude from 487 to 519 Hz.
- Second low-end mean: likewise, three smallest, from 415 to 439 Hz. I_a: 245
